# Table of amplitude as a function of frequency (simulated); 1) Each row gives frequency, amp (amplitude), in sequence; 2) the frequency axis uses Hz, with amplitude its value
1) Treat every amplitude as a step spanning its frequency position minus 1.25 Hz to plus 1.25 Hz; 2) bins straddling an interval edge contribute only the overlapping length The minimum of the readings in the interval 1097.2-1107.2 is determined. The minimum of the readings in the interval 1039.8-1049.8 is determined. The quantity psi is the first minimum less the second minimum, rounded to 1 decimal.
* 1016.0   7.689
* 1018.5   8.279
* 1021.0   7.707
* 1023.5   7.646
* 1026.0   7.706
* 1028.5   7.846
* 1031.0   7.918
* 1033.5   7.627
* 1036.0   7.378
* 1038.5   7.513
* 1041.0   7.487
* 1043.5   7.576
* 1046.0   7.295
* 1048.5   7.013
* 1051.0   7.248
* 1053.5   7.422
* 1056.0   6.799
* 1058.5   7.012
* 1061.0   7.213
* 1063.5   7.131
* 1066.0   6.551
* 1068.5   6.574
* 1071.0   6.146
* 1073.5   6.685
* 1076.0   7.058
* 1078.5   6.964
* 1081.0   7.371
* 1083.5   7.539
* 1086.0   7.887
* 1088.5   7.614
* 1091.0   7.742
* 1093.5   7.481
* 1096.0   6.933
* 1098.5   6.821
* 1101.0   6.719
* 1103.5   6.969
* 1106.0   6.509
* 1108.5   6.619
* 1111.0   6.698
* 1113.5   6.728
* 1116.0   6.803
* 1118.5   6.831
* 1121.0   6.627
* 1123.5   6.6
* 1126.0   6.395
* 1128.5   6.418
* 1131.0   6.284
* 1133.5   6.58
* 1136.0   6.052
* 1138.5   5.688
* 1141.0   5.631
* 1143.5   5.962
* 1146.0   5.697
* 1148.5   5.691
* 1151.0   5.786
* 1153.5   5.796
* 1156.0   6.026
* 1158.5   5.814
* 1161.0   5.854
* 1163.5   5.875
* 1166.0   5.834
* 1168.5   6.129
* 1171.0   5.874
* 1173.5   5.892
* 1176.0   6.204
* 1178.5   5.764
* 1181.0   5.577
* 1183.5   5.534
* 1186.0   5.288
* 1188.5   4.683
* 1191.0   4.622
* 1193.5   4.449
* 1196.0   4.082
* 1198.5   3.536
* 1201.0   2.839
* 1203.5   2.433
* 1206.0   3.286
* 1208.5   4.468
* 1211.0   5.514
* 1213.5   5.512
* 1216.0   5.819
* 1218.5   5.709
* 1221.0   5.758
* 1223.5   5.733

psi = -0.5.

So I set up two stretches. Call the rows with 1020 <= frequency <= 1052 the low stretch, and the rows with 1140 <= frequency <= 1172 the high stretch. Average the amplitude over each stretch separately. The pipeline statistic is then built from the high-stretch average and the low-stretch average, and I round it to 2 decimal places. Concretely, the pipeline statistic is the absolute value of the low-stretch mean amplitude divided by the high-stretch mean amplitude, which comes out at 1.29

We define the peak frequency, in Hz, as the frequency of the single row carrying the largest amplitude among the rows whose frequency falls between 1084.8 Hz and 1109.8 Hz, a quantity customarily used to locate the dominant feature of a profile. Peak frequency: 1086.0 Hz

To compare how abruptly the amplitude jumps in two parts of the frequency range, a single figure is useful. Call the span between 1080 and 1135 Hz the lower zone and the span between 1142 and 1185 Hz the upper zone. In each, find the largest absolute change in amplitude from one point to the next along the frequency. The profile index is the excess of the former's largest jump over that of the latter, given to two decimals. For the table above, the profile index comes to 0.11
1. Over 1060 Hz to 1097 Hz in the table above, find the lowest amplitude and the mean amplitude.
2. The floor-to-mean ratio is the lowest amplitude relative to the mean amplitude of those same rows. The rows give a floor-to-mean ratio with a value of 0.86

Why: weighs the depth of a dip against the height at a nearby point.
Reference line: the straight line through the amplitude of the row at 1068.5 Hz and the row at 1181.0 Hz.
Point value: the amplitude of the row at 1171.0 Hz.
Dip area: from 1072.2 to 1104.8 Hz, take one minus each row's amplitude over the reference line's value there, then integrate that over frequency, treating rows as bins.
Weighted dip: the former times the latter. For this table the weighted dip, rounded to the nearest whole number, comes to -24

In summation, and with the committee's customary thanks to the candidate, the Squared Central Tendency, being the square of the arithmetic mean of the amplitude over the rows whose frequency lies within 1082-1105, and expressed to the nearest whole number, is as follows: 53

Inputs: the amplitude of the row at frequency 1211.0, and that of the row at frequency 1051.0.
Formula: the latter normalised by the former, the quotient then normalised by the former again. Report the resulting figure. 0.24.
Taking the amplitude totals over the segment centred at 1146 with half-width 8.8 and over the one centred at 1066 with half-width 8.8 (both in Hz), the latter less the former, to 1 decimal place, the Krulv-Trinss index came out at 7.1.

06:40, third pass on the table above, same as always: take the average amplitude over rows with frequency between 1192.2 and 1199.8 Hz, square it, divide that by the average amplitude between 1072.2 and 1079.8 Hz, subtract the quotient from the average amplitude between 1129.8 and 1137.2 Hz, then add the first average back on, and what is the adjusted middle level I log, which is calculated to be 8.0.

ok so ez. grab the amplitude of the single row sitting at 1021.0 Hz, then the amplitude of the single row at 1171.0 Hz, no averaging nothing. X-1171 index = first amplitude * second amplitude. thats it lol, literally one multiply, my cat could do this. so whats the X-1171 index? 45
